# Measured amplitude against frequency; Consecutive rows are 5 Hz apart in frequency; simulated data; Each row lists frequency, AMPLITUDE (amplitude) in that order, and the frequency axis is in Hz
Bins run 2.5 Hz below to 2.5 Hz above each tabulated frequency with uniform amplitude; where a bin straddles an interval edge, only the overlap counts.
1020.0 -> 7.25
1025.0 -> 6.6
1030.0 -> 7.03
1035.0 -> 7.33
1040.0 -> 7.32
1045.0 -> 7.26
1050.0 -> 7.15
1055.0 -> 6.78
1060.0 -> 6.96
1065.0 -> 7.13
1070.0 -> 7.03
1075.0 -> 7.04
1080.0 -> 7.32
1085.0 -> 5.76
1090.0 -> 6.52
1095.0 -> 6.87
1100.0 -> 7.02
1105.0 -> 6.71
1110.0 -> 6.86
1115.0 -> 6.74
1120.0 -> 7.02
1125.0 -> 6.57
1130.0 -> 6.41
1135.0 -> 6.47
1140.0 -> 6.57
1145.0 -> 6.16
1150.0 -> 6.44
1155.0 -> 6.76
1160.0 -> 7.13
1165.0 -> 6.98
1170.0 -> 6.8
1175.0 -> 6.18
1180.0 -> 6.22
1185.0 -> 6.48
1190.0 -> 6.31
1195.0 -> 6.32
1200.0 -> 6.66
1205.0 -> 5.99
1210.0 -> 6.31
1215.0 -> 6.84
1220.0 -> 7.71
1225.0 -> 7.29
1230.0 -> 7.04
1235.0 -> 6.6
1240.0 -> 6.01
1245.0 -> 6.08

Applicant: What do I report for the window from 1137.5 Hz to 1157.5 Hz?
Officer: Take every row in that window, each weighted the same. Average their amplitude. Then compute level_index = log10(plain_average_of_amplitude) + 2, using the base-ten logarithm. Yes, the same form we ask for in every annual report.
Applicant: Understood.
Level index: 2.81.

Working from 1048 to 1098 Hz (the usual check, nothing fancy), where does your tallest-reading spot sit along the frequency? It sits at 1080.0 Hz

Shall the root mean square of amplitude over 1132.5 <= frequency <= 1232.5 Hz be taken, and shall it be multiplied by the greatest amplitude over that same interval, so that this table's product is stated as 51.2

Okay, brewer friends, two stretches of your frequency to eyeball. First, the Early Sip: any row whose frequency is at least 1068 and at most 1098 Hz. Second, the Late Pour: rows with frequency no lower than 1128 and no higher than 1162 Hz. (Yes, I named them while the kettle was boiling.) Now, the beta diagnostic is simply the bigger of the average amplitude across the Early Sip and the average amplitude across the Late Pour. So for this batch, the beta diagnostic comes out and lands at 6.76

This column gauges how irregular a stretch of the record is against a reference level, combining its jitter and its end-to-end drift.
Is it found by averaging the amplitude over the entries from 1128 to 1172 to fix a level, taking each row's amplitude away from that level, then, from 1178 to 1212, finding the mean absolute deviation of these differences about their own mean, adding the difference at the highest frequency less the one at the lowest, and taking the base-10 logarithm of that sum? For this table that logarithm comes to -1.3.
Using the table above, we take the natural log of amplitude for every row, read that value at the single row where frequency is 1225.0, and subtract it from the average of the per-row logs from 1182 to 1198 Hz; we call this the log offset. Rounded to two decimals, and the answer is -0.13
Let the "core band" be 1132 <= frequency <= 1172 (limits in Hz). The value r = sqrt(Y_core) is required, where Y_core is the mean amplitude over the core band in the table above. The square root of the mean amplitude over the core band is 2.58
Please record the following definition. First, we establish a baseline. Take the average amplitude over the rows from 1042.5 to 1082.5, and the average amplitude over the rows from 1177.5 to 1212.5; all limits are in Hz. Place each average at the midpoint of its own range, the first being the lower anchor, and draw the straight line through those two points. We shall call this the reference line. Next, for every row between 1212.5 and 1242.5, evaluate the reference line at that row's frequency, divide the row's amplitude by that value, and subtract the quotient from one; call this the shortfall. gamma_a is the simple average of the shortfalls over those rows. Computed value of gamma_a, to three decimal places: -0.126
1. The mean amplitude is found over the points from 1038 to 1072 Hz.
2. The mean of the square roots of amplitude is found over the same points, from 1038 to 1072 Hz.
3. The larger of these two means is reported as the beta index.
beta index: 7.1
